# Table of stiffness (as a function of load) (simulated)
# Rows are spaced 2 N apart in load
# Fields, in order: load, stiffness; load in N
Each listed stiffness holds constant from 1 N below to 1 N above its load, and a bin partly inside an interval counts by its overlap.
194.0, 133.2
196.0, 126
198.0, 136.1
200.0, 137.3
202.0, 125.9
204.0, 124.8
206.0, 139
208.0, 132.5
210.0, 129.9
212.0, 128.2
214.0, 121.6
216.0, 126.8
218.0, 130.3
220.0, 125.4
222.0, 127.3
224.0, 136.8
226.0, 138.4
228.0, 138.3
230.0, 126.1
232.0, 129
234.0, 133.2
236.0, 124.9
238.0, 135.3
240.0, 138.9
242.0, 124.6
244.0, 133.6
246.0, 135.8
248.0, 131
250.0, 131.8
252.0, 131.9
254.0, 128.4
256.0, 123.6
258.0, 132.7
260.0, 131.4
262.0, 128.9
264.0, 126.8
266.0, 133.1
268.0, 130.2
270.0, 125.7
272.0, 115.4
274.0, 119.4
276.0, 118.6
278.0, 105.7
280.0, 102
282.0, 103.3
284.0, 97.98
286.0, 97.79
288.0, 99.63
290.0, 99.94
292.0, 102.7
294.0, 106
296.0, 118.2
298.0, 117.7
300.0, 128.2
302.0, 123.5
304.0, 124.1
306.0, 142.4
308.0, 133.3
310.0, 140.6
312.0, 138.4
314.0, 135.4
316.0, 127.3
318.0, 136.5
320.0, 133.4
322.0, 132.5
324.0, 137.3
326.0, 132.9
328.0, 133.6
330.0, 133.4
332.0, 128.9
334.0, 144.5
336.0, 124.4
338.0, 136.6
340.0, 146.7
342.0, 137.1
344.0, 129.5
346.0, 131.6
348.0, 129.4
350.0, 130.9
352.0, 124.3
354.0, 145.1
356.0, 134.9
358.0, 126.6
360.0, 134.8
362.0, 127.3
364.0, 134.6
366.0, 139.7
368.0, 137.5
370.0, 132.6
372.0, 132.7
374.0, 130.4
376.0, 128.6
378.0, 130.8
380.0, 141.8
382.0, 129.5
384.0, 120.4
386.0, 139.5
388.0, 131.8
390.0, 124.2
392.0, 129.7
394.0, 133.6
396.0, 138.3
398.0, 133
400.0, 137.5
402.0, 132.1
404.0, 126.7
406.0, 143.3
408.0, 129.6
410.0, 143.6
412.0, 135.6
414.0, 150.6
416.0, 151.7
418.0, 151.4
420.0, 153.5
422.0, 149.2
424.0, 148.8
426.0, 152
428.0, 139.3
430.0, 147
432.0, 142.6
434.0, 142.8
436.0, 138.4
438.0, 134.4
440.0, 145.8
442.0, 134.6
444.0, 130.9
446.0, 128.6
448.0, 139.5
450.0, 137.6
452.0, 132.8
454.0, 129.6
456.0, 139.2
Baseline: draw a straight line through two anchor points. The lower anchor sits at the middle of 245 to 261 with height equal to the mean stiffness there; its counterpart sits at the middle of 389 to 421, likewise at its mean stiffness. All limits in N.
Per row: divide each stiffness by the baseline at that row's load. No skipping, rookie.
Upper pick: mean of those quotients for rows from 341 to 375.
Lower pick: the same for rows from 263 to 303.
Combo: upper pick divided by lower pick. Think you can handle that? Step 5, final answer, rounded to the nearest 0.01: 1.14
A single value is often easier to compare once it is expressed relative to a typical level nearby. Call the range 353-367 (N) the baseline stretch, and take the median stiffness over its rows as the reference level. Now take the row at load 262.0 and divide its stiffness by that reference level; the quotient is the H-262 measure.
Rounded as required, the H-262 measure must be 0.96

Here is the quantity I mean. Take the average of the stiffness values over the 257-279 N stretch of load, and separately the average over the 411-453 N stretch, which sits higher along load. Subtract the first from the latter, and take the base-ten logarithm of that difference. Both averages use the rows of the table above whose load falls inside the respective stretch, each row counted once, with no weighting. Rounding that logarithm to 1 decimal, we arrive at 1.3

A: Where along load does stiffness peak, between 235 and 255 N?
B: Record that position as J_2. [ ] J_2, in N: 240.0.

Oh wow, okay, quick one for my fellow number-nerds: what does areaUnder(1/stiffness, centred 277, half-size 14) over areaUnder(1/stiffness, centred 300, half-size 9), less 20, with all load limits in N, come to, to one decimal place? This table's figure -18.3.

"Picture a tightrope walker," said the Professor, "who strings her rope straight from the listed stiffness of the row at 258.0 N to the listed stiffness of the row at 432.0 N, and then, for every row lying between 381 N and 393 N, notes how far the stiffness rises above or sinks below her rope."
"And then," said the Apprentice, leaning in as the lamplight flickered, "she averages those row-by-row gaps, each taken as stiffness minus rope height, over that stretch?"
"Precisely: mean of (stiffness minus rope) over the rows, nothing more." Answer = -11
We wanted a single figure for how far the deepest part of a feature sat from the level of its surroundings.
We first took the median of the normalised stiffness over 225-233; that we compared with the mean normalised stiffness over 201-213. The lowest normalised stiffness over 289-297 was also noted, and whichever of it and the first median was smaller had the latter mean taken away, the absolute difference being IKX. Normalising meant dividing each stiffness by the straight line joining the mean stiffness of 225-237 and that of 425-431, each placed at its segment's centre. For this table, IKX 0.27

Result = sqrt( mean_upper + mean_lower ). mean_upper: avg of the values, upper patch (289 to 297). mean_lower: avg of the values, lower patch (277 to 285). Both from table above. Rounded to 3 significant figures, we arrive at 14.5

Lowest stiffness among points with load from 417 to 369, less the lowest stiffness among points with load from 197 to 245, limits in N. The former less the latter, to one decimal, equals -1.2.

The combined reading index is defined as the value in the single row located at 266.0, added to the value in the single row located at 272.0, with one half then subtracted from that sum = 248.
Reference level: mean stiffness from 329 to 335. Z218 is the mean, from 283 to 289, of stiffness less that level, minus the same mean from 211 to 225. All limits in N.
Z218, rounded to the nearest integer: -30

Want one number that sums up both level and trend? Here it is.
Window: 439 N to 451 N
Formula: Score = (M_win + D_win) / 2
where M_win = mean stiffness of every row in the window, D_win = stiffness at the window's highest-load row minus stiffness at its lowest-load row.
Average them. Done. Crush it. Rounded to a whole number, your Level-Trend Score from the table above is 64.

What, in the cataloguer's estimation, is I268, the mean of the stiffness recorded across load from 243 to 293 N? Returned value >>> 119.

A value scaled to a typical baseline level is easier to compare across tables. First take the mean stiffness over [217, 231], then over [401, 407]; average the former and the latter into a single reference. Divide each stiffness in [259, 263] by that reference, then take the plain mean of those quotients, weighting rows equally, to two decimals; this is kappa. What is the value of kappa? 0.98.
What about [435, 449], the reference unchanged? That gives 1.02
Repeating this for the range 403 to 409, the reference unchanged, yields 1.00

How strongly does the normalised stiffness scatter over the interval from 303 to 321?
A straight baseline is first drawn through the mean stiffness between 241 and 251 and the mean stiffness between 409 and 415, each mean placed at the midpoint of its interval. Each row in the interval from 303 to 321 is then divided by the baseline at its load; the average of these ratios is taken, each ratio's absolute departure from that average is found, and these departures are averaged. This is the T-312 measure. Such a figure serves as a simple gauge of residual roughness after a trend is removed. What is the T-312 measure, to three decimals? 0.033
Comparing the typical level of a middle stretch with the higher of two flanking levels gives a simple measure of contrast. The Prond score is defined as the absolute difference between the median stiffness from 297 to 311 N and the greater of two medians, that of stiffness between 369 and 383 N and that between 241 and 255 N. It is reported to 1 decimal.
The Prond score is 3.6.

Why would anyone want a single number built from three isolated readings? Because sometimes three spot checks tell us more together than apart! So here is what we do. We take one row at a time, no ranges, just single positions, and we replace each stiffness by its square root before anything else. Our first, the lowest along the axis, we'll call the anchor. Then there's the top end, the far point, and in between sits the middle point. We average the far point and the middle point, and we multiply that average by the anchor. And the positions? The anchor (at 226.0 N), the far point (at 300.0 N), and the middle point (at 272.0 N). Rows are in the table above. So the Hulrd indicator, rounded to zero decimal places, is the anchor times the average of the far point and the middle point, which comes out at 130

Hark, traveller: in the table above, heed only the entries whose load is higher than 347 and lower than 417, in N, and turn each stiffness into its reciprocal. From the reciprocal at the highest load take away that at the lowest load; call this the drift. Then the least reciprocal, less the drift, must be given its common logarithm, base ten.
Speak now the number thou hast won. -2.11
